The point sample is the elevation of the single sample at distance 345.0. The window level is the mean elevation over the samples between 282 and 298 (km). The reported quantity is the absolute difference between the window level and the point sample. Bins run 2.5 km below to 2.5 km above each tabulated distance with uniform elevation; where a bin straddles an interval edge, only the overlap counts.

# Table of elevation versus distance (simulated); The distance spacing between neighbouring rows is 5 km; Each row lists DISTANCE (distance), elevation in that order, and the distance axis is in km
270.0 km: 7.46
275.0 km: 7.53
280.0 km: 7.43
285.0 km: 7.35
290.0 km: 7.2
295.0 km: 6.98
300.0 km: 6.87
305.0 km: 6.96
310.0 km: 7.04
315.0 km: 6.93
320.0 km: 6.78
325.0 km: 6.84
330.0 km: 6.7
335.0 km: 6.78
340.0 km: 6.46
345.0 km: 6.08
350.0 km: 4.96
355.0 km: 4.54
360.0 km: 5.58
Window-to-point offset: 1.1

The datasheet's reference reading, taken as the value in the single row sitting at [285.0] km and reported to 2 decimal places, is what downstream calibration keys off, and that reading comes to 7.35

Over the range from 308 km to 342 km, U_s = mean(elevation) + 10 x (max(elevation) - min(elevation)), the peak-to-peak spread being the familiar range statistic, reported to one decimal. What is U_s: 12.6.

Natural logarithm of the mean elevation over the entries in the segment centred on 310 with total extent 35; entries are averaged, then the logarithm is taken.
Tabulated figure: 1.93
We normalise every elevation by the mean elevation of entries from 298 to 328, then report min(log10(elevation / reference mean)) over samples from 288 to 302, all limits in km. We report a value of -0.002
